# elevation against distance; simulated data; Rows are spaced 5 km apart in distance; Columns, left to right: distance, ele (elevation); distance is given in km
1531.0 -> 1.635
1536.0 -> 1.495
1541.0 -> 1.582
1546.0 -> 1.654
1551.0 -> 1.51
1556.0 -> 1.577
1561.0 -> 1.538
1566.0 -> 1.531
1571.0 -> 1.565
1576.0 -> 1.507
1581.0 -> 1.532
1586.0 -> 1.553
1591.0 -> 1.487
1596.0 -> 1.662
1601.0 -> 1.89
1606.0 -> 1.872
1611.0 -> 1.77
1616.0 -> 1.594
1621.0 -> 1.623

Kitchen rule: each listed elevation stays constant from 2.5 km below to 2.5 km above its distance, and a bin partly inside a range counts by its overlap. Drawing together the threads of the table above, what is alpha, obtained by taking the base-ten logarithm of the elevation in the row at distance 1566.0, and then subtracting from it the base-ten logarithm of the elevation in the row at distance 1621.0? -0.025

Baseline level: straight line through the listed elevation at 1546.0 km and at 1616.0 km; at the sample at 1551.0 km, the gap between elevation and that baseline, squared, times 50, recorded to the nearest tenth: 1.0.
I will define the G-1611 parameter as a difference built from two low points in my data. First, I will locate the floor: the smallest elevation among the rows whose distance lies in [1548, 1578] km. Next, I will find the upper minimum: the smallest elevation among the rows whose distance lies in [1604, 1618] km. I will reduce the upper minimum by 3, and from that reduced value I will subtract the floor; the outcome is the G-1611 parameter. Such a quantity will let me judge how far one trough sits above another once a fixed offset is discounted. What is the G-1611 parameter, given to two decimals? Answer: -2.91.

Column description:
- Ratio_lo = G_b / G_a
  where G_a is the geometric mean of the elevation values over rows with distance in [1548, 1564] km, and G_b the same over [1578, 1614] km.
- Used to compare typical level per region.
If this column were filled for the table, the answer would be 1.09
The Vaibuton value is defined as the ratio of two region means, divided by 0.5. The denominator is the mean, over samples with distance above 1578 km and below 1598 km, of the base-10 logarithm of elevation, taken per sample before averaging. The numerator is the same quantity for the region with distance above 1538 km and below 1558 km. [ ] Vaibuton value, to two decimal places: 2.07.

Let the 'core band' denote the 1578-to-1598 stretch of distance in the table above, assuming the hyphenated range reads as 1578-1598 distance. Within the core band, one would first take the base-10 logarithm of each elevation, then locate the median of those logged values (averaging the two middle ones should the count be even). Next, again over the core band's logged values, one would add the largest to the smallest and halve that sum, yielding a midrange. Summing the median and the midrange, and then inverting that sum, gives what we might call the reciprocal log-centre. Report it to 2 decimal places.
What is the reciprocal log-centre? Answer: 2.60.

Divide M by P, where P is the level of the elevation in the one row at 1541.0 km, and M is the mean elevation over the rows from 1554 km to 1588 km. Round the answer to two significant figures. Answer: 0.98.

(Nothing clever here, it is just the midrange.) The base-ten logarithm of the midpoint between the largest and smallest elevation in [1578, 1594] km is 0.182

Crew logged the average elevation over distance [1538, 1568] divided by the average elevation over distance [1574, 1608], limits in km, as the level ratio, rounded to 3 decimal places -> 0.953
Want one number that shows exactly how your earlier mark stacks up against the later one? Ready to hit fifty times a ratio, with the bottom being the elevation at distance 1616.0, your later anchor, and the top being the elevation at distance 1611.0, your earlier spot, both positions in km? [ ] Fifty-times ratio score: 56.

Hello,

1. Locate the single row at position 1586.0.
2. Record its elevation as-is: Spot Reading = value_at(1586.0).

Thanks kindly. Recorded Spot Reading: 1.553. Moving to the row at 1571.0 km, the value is 1.565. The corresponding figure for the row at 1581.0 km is 1.532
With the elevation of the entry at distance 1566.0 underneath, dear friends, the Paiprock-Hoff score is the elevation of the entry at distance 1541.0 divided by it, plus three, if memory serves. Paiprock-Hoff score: 4.03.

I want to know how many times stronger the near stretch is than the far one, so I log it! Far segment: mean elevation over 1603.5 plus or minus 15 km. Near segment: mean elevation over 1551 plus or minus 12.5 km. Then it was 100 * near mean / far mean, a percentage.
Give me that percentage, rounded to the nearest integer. 92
